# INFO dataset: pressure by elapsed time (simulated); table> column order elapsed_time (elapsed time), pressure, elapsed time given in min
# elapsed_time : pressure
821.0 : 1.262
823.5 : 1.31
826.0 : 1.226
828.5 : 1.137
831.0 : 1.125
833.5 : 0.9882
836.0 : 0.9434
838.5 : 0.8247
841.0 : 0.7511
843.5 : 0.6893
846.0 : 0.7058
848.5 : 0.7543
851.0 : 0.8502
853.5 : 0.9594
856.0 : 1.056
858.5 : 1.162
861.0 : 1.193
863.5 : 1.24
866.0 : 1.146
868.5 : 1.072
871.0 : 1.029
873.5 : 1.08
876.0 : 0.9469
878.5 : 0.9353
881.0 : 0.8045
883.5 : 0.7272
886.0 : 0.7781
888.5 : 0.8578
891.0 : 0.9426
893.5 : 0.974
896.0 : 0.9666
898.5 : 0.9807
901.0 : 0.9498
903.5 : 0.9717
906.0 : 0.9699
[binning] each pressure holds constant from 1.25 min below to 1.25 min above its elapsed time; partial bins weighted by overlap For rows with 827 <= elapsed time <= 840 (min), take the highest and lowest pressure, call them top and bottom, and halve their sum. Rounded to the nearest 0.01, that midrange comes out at 0.98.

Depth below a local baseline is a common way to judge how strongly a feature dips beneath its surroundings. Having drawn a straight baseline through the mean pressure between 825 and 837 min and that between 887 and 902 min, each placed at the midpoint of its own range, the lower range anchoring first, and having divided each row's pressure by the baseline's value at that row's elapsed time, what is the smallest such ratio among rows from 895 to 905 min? 1.02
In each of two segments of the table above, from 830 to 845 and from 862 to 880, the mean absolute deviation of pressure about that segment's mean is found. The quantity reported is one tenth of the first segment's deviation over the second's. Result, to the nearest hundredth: 0.16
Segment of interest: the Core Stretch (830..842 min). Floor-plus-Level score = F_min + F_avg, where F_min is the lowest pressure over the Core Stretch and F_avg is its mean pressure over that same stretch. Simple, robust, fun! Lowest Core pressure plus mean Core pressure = 1.68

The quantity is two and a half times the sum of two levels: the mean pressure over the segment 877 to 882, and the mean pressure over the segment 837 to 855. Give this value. 4.2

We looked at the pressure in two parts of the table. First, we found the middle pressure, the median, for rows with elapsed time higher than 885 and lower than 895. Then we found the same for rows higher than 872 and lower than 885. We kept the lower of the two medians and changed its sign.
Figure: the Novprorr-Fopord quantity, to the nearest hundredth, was -0.90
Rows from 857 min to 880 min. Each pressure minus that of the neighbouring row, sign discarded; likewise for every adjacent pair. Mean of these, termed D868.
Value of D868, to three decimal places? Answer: 0.061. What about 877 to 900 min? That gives 0.060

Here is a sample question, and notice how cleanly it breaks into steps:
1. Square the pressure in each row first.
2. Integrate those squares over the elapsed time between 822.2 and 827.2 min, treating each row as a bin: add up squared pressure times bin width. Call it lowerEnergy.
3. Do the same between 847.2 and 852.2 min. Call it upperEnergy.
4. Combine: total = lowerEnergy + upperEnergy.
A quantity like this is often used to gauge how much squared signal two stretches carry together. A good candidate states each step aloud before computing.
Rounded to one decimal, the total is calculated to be 11.3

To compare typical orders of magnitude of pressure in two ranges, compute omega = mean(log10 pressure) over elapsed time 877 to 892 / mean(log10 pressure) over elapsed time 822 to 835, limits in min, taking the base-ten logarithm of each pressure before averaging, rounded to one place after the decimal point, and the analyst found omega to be -1.3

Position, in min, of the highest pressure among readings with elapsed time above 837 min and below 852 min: 851.0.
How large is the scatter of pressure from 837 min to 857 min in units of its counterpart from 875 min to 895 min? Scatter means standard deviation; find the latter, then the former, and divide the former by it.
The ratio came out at 1.39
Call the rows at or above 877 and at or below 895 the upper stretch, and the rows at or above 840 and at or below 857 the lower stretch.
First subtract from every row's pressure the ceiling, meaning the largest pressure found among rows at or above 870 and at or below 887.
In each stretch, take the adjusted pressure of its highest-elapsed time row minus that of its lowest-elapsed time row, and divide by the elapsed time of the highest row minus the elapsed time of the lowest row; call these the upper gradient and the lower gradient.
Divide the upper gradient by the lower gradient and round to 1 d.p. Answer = 0.1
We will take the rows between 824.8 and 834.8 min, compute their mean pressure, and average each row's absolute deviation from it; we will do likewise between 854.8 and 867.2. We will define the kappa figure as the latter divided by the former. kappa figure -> 0.7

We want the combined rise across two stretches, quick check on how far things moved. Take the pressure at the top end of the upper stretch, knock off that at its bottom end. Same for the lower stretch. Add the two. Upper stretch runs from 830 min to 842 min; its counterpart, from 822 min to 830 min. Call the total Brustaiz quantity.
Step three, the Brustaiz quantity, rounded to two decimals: -0.55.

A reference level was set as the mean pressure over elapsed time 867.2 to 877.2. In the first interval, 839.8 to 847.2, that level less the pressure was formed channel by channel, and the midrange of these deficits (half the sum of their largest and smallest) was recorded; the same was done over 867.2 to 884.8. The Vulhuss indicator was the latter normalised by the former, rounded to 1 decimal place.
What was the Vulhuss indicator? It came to 0.4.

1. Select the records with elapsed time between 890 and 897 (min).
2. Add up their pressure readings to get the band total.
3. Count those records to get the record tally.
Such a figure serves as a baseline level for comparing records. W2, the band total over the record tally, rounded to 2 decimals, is 0.96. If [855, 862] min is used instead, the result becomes 1.14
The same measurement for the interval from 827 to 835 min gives 1.08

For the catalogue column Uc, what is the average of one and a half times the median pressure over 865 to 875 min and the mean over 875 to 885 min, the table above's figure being 1.23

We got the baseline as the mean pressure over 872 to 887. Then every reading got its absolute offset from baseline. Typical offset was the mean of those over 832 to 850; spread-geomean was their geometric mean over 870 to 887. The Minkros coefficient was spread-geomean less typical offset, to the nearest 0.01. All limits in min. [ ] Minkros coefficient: -0.02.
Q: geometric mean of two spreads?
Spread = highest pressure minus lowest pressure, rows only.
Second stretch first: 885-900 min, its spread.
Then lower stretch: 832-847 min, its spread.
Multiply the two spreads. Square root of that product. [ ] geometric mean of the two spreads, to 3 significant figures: 0.246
